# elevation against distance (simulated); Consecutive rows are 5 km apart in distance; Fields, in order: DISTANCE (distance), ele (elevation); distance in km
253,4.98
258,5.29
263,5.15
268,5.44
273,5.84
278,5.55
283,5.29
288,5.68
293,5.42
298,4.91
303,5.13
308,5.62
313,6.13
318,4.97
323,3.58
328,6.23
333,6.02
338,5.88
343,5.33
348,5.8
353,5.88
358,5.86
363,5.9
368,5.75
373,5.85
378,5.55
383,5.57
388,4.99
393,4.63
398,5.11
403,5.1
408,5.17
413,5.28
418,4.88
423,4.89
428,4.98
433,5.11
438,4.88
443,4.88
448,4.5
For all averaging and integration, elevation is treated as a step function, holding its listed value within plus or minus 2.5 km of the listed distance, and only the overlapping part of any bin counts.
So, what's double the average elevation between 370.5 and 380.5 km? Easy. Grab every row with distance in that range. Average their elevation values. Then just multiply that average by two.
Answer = 11.4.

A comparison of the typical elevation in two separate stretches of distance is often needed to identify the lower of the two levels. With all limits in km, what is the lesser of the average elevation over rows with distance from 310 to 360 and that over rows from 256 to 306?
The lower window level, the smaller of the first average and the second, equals 5.37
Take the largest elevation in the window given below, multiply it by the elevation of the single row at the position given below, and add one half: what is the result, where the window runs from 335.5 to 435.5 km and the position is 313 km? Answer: 36.7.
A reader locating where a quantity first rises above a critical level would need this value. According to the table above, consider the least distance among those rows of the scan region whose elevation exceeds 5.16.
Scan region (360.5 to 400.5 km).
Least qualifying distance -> 363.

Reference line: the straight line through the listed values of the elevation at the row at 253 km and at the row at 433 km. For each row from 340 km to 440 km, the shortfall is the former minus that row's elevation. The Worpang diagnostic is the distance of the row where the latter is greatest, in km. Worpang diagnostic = 393 km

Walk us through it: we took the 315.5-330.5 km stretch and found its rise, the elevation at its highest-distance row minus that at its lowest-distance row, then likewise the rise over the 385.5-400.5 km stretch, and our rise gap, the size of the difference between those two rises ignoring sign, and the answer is 1.1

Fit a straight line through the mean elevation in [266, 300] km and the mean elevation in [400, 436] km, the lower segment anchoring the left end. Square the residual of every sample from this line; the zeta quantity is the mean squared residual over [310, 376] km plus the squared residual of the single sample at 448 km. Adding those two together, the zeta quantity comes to 0.8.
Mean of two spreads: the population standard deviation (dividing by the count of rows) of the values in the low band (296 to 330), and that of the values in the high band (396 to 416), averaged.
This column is 0.45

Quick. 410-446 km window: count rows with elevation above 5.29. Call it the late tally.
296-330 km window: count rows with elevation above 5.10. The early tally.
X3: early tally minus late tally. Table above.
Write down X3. 4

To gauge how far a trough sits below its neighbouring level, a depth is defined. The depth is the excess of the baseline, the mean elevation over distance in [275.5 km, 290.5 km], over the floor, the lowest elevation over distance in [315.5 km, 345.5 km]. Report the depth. 1.9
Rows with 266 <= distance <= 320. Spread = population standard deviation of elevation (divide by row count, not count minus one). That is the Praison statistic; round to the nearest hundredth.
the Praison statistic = 0.35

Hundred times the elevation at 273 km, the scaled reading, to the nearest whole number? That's 584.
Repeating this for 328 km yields 623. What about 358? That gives 586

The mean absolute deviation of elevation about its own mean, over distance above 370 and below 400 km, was 0.373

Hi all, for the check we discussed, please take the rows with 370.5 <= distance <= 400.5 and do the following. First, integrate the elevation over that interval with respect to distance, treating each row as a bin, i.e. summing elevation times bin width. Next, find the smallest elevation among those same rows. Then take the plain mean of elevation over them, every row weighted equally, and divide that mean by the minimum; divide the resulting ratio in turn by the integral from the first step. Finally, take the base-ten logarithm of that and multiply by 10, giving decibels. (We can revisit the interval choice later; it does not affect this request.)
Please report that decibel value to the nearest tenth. -21.4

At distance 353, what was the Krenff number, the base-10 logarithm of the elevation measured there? 0.769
